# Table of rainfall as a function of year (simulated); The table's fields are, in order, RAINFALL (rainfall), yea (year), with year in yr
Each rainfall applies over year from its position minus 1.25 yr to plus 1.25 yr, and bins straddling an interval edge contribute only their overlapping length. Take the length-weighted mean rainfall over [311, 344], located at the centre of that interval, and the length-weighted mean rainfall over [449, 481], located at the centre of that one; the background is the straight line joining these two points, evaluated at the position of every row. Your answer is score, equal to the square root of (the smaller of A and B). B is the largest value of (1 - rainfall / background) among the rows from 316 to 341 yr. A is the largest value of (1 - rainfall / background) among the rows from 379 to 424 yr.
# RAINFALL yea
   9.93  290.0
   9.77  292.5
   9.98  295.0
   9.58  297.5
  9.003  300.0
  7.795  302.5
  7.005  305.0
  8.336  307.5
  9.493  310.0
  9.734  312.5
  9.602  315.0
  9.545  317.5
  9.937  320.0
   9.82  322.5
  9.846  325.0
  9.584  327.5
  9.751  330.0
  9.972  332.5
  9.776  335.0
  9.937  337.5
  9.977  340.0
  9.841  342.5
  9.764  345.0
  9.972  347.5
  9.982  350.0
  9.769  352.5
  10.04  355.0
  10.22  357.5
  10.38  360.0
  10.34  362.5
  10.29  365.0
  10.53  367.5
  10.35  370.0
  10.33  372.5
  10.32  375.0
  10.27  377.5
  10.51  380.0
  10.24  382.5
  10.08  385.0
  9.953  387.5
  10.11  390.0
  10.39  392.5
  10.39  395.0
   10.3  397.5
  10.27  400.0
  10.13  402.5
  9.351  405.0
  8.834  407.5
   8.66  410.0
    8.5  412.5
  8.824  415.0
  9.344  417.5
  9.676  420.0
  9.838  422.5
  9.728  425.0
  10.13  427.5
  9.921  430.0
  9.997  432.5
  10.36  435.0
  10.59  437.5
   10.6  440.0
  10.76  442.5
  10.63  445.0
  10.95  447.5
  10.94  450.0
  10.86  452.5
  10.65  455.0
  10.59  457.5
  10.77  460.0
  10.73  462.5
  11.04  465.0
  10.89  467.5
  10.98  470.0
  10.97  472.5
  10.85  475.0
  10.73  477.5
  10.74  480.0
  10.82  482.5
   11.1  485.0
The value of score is 0.146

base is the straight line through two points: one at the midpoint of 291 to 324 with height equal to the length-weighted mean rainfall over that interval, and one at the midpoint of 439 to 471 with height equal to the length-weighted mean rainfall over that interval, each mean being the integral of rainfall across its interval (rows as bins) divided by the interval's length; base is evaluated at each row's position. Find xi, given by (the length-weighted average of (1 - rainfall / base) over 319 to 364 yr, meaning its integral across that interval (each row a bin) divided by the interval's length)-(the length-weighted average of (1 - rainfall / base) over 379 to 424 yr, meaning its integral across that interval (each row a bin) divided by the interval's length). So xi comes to -0.08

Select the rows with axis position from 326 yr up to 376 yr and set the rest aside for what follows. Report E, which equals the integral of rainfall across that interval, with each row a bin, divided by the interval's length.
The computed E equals 10.1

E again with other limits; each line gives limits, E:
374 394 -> 10.2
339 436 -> 9.9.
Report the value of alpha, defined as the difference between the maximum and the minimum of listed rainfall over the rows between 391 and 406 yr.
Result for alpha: 1.0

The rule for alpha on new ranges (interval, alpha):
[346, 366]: 0.6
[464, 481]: 0.3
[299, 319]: 2.7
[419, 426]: 0.2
